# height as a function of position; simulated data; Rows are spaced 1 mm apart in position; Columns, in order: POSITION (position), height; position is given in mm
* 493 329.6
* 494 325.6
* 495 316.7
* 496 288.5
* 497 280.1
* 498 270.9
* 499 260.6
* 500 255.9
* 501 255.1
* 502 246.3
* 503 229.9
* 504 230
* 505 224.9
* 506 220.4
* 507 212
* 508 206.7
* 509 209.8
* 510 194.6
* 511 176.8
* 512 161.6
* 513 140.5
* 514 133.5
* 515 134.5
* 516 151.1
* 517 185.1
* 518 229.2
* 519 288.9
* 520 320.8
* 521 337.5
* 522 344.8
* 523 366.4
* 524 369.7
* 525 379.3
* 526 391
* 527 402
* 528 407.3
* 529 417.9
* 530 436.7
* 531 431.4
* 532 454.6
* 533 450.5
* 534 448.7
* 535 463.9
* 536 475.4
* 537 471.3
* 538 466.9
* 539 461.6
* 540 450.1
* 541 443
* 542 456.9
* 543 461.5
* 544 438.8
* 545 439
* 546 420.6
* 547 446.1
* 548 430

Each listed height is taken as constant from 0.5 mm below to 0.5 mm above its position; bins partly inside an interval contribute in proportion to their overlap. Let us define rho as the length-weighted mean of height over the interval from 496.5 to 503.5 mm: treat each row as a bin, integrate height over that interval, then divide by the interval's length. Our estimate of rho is 257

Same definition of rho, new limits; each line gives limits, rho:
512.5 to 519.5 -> 180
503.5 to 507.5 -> 222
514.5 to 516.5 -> 143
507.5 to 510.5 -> 204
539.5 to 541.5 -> 447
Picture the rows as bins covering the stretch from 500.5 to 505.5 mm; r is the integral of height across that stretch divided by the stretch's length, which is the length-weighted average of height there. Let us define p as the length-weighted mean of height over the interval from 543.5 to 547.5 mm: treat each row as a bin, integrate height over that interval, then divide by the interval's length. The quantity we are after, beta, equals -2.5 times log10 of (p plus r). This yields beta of -7.07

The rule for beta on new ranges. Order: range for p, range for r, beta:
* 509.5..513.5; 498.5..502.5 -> -6.57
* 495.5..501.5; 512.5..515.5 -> -6.52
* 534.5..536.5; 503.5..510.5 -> -7.09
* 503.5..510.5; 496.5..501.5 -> -6.70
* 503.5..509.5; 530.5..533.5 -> -7.05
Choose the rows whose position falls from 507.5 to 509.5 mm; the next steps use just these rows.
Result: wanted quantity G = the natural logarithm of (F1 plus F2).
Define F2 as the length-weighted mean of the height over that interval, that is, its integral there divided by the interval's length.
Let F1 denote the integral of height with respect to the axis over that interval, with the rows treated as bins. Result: 6.4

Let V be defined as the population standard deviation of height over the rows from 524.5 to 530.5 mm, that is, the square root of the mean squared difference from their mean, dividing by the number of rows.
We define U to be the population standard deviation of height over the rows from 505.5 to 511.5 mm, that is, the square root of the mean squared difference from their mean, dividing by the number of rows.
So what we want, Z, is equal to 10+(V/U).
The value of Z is 11.3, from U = 14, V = 18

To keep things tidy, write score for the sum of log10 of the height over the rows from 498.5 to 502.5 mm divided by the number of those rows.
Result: 2.41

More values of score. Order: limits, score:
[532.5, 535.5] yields 2.66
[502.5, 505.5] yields 2.36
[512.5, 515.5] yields 2.13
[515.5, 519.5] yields 2.32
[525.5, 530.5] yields 2.61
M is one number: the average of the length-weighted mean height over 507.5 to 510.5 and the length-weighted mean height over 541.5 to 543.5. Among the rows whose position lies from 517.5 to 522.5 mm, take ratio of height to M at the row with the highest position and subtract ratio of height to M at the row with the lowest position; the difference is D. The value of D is 0.35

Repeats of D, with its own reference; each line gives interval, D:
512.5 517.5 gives 0.13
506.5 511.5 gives -0.11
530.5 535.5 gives 0.10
